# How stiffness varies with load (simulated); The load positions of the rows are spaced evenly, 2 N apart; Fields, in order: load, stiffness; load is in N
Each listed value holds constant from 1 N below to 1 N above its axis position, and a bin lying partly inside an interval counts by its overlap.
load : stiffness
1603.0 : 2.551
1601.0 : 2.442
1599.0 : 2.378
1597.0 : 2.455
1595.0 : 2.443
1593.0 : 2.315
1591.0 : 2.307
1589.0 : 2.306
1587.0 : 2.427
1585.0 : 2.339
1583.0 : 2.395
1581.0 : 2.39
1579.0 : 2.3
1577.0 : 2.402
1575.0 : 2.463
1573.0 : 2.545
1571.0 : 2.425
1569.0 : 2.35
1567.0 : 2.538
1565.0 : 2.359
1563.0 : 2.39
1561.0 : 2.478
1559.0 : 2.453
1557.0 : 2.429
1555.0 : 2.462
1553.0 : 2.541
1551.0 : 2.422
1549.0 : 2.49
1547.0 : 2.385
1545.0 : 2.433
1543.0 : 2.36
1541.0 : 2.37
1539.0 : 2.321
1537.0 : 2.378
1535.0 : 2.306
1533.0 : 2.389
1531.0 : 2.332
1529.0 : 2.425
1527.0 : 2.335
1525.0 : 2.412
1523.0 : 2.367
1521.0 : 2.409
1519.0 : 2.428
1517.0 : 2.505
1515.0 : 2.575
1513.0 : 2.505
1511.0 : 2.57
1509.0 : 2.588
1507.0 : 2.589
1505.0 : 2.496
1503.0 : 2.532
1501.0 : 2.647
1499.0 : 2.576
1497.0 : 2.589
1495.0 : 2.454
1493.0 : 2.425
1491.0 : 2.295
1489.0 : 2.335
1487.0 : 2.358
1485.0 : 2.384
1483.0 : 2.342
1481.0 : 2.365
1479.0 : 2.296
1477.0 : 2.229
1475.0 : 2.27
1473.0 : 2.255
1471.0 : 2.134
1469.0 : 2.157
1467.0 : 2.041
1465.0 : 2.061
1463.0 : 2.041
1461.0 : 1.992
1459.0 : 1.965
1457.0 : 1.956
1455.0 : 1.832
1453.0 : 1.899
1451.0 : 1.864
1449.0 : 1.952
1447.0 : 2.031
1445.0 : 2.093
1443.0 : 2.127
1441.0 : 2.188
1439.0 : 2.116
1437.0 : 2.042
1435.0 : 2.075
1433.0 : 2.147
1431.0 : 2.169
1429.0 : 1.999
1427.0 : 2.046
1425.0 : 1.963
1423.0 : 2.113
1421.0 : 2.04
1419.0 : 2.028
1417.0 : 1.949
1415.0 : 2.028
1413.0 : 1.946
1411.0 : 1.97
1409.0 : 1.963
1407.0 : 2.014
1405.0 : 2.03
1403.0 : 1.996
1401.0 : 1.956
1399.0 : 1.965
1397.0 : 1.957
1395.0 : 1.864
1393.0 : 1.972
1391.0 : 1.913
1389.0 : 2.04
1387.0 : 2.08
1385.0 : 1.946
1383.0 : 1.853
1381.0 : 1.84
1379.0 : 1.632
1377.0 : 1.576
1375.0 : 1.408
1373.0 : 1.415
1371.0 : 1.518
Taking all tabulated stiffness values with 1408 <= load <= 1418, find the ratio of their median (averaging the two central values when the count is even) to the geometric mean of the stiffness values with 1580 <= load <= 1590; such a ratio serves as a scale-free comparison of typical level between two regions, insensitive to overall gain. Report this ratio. 0.83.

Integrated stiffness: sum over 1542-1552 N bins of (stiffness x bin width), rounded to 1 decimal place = 24.2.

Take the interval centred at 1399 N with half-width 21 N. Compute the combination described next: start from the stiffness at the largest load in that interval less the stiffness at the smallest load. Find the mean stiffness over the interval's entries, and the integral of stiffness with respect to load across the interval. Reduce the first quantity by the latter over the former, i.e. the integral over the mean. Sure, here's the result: -41.6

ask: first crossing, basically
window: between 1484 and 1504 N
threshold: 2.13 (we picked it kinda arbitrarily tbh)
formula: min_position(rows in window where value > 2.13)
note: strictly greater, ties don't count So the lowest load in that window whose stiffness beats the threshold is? 1485.0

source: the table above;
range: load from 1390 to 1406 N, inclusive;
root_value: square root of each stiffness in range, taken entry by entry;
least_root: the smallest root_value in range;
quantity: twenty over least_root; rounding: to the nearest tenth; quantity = 14.6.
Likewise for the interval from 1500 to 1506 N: 12.7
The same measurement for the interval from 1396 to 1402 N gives 14.3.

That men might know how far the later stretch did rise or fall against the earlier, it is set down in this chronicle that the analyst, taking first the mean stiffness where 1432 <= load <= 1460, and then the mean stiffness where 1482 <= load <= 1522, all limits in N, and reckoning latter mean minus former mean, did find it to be 0.460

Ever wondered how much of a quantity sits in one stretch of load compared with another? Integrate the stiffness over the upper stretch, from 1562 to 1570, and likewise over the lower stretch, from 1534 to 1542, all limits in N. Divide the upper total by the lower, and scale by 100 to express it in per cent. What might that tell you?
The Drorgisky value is 103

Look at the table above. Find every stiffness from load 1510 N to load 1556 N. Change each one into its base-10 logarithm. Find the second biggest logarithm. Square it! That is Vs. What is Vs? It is 0.17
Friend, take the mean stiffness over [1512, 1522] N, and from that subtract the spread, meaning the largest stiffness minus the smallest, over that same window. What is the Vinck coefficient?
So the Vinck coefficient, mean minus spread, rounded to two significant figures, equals 2.3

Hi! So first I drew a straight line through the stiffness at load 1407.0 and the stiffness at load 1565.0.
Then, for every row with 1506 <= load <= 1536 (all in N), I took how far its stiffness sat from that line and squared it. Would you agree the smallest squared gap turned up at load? 1535.0 N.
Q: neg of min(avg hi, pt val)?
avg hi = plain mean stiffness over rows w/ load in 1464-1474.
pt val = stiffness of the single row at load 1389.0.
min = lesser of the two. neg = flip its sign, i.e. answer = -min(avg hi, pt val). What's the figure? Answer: -2.04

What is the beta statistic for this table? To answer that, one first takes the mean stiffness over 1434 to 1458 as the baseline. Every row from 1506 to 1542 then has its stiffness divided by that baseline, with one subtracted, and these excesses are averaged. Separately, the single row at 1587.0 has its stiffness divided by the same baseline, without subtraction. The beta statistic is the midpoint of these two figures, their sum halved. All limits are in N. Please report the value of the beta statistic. 0.706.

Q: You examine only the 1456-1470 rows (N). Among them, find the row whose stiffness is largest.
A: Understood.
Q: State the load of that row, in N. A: 1469.0 N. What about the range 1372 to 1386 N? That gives 1385.0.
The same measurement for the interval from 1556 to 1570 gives 1567.0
